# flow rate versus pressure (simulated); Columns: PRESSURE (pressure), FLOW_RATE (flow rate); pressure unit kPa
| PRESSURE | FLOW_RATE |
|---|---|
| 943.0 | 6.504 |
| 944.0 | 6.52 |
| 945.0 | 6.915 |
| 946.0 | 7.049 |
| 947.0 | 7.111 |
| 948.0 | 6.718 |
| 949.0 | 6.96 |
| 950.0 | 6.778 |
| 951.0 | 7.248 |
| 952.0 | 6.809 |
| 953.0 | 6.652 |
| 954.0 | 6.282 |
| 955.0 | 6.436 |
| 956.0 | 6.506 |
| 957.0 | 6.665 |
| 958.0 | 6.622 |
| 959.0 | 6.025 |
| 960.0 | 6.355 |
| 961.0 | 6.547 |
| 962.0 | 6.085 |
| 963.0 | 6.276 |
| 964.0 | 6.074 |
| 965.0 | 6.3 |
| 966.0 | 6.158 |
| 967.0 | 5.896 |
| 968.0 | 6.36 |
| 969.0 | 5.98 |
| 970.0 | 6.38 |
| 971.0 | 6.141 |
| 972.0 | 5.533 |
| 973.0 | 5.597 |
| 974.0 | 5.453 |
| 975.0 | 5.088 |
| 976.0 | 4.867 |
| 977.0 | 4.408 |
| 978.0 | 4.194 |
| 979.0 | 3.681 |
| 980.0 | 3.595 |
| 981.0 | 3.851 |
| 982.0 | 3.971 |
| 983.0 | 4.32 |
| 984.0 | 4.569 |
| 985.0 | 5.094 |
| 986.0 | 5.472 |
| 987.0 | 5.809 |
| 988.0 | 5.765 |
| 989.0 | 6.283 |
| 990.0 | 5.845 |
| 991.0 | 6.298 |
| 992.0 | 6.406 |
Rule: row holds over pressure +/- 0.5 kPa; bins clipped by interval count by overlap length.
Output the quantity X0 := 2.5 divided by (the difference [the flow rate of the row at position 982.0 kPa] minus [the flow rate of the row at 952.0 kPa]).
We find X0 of -0.9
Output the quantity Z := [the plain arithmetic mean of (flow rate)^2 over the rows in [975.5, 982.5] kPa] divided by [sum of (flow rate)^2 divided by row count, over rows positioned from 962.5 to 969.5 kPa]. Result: 0.4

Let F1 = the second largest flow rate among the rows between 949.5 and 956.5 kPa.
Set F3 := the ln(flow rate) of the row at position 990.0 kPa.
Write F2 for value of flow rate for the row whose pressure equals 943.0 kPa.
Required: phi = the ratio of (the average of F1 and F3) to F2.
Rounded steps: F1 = 6.809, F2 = 6.504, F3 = 1.77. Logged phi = 0.66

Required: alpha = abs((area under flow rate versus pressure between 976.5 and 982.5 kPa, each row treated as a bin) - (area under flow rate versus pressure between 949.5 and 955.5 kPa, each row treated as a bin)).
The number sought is 17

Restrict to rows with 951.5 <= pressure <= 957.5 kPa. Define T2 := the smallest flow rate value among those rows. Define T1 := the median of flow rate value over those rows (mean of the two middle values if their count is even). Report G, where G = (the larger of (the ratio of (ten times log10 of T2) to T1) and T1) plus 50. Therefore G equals 56.6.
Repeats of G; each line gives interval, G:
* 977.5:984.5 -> 54.0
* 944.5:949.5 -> 57.0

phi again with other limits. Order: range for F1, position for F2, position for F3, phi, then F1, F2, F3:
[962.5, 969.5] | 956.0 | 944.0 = 0.63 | 6.3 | 6.506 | 1.87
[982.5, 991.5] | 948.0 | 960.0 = 0.61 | 6.283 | 6.718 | 1.85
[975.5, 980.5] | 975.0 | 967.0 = 0.61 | 4.408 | 5.088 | 1.77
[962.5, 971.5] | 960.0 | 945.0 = 0.65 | 6.36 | 6.355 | 1.93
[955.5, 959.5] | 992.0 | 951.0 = 0.67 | 6.622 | 6.406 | 1.98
